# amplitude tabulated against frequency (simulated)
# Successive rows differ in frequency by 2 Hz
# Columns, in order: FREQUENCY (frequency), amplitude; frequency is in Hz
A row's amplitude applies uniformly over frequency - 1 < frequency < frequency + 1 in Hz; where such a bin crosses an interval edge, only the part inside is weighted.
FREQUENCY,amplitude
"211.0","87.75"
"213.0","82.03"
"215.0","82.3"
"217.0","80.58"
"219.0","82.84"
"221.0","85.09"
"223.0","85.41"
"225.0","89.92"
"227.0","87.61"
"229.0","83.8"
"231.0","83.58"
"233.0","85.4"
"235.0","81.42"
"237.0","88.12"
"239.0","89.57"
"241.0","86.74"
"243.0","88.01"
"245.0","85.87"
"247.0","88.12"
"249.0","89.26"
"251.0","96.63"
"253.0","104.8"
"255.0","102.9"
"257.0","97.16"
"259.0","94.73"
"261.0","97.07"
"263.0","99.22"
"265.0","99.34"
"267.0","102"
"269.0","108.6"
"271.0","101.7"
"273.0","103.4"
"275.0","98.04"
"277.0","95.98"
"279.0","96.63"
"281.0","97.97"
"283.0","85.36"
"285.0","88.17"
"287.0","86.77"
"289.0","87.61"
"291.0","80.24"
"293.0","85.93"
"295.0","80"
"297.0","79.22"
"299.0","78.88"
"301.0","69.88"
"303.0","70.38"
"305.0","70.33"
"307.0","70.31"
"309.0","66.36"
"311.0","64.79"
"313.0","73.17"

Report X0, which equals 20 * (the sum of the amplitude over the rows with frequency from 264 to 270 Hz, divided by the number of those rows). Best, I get 2066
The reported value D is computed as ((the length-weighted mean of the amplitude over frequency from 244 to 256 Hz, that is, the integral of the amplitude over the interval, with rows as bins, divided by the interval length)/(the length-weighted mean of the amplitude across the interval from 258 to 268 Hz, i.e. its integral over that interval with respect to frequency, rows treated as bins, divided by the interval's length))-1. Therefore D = -0.04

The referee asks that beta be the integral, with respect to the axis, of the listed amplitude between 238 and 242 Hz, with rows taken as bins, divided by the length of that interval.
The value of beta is 88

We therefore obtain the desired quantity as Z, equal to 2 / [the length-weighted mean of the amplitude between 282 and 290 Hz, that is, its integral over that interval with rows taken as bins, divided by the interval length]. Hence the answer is 0.0230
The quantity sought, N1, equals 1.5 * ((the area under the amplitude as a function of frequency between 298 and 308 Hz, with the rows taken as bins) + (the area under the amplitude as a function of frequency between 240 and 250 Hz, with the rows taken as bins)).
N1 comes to 2393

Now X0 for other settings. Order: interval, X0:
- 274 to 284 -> 1896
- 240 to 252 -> 1782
